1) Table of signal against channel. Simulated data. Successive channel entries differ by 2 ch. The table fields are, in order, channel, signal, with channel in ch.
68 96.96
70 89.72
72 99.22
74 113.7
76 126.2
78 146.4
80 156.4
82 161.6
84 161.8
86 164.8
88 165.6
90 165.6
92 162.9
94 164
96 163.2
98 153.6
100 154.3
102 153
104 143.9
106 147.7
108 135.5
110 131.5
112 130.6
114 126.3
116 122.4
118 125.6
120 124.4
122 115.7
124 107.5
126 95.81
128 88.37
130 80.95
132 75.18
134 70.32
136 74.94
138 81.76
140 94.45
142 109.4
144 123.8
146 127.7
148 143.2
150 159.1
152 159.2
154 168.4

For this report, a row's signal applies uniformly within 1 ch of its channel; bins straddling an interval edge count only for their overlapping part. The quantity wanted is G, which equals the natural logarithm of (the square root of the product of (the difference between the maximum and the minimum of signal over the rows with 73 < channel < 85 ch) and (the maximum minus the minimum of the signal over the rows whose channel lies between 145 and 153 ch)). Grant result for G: 3.66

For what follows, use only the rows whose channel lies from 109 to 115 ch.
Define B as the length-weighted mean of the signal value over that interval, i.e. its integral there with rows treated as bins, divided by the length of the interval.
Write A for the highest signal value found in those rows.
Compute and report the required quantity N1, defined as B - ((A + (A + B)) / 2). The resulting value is -67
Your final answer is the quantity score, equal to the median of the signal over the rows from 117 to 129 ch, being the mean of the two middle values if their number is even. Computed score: 112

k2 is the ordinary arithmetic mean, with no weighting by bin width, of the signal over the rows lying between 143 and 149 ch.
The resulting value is 132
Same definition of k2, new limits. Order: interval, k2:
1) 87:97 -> 164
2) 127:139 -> 79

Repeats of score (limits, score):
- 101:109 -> 146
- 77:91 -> 162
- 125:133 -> 85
